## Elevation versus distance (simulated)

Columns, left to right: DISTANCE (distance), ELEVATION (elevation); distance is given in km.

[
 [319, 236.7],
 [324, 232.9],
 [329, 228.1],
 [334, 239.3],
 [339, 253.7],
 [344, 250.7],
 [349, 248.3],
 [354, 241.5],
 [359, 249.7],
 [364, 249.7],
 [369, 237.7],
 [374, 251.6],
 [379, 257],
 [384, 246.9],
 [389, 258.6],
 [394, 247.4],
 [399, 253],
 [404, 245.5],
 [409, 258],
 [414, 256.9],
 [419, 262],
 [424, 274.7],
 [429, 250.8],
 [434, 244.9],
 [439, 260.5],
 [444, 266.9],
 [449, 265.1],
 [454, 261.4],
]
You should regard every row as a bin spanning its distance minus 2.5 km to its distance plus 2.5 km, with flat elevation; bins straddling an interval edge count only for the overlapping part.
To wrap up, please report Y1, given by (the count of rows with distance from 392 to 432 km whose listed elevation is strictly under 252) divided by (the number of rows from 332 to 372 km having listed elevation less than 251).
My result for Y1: 0.4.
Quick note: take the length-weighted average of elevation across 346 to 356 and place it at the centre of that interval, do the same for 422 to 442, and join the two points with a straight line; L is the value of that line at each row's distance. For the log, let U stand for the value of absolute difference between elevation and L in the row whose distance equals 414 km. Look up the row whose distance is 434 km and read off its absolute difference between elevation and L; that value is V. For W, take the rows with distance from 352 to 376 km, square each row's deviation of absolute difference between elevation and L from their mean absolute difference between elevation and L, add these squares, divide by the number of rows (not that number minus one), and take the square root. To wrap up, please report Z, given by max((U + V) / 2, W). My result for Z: 7.5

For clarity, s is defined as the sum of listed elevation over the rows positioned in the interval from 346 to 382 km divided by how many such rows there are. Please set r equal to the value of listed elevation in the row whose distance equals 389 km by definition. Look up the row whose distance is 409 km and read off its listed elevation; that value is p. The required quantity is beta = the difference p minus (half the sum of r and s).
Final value 5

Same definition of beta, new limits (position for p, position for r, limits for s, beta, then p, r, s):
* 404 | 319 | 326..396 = 4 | 245.5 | 236.7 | 247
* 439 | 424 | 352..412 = -2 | 260.5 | 274.7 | 250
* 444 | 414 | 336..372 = 15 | 266.9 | 256.9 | 247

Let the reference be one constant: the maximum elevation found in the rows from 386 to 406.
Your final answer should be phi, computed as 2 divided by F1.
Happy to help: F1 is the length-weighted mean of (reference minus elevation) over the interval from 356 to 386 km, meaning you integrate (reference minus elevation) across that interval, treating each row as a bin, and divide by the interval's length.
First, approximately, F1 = 10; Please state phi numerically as 0.20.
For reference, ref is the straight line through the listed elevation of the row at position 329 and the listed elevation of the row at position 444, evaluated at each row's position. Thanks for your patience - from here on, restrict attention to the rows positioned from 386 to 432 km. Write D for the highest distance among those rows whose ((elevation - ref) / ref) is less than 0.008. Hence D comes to 429 km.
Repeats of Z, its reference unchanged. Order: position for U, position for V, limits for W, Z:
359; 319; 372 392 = 3.5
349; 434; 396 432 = 8.1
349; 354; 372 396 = 3.8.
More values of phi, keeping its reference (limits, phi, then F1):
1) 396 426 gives 2.84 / 1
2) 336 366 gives 0.20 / 10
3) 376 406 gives 0.28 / 7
